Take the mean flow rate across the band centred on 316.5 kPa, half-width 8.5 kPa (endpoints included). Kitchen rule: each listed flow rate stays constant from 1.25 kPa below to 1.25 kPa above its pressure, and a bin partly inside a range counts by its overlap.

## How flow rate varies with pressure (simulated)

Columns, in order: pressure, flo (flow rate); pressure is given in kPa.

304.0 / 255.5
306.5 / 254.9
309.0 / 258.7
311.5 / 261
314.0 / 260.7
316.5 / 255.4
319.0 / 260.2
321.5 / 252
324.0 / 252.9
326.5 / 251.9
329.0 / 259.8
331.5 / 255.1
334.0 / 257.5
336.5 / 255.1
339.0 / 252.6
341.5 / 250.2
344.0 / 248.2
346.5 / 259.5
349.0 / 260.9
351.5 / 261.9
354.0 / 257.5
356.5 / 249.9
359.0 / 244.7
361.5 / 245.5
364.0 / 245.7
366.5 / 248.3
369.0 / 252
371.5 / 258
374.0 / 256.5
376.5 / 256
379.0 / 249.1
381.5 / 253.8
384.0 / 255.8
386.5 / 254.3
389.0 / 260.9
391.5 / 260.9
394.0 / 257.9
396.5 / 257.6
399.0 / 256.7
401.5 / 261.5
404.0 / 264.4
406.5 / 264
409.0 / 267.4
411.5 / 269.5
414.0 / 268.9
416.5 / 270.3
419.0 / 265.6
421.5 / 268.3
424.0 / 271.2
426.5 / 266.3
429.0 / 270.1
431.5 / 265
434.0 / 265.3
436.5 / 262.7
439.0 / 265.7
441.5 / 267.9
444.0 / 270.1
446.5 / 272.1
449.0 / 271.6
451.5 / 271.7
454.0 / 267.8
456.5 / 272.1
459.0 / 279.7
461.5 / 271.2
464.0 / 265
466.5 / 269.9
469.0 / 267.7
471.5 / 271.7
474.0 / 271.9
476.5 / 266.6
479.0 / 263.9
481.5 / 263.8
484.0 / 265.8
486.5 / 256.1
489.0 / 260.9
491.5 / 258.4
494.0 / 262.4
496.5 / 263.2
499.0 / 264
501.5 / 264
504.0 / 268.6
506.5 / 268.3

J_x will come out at 257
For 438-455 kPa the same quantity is 270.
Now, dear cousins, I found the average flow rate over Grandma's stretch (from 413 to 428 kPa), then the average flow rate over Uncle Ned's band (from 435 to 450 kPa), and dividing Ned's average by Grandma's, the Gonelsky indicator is 1.00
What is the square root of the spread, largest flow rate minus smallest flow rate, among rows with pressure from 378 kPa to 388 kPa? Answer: 2.6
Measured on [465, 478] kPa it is 2.3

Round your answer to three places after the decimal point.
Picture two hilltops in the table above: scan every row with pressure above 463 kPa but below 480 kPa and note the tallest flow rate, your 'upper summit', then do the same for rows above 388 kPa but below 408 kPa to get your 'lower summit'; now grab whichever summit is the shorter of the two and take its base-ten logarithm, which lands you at 2.422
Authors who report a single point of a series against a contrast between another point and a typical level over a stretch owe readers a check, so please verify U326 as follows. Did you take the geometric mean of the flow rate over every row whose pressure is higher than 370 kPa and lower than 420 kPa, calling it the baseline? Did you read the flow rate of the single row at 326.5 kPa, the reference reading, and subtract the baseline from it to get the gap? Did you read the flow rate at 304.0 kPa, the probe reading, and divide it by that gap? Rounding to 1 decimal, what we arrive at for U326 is -30.1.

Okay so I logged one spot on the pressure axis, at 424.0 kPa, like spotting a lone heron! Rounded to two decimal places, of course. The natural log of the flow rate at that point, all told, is 5.60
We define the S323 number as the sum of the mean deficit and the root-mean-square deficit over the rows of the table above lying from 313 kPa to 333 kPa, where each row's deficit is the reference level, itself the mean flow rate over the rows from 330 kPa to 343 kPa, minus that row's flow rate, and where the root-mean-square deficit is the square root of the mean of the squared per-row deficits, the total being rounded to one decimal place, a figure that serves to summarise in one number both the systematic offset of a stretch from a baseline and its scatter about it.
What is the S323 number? 2.1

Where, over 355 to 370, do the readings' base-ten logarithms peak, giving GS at 369.0 kPa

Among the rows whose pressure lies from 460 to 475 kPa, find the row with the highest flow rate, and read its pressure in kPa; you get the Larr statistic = 474.0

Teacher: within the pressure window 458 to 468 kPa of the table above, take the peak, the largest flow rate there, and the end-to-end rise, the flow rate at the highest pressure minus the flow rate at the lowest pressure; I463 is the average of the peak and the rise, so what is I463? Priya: 135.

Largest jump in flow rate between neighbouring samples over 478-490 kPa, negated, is -10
